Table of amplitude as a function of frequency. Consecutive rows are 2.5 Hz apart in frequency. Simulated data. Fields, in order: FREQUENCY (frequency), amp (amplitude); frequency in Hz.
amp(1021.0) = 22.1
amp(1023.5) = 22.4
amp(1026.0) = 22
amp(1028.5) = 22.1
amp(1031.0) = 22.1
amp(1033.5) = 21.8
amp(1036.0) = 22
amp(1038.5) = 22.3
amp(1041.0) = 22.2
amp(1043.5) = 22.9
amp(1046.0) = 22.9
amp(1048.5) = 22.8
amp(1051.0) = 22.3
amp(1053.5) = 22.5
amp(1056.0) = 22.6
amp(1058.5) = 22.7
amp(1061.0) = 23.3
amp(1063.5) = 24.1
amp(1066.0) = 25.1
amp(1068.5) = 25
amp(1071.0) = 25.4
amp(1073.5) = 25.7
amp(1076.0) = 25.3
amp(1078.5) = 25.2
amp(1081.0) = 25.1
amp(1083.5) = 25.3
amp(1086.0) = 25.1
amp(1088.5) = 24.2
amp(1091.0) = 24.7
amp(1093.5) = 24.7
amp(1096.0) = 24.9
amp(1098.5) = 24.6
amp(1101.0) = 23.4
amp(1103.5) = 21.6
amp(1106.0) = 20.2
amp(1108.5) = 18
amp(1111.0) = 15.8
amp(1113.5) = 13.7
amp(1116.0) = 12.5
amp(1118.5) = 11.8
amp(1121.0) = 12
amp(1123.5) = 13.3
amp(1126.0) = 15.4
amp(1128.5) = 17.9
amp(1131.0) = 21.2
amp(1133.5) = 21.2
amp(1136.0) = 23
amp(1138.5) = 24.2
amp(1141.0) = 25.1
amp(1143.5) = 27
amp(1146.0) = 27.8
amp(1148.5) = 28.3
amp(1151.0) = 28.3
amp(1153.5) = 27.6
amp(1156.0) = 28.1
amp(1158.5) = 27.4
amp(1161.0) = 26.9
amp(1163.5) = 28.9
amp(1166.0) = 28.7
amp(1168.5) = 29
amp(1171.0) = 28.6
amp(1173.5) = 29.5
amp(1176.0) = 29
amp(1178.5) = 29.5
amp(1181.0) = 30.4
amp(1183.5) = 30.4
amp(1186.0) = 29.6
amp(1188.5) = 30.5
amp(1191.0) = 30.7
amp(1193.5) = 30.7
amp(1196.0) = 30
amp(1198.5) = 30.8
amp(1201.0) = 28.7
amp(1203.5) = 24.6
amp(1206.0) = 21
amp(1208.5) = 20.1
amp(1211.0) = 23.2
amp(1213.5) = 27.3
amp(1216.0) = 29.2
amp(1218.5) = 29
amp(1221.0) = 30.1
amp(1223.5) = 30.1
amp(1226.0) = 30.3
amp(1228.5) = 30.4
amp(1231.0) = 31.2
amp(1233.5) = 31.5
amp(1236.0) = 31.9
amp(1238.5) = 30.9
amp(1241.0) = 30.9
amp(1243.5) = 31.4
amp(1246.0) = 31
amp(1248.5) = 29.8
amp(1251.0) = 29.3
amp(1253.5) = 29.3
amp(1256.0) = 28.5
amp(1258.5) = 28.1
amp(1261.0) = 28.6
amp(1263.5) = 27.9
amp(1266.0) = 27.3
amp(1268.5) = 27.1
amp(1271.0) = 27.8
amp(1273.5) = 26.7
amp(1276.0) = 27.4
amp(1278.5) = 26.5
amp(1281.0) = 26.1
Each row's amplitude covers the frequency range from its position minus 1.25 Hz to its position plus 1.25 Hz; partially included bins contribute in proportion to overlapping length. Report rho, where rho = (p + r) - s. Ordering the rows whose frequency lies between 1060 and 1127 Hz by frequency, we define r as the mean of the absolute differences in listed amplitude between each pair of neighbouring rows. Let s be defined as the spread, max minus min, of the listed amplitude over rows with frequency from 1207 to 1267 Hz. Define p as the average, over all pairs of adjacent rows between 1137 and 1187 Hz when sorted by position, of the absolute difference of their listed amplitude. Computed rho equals -10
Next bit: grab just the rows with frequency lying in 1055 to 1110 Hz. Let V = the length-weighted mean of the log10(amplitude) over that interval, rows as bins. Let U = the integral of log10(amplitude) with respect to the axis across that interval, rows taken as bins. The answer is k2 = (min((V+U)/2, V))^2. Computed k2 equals 1.89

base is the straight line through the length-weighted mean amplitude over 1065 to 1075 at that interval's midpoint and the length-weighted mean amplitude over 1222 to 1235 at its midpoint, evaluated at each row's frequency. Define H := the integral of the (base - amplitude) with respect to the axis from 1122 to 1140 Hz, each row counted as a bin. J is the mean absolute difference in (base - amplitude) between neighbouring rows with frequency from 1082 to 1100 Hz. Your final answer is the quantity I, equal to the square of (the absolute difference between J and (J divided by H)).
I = 0.14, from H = 143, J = 0.38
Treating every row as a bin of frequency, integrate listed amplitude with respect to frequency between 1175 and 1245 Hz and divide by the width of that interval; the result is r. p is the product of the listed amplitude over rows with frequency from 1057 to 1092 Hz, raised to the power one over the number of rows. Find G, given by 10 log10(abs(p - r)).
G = 6.4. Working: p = 24.7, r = 29.1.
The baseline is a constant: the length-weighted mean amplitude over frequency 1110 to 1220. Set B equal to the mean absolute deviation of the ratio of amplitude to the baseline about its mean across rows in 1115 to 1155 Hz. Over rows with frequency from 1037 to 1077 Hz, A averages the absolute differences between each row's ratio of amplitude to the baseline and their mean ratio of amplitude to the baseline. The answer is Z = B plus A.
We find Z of 0.26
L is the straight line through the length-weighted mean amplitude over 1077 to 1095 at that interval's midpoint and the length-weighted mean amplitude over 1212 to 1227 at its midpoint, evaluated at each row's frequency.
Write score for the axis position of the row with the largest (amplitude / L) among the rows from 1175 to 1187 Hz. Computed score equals 1181.0 Hz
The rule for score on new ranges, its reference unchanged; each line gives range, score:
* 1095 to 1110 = 1096.0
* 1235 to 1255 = 1236.0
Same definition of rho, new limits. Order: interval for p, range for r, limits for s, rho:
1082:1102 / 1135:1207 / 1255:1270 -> 0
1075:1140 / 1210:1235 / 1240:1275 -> -3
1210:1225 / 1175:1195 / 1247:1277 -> -1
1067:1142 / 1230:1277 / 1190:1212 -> -9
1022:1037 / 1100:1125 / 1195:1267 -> -10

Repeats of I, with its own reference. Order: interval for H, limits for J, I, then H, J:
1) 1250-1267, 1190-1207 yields 3.63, 56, 1.94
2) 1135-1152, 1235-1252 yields 0.40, 26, 0.66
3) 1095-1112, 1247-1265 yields 0.29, 89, 0.54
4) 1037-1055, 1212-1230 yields 0.29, 35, 0.55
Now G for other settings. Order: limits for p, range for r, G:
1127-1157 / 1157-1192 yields 6.5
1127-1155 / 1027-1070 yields 2.0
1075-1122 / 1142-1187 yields 9.2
